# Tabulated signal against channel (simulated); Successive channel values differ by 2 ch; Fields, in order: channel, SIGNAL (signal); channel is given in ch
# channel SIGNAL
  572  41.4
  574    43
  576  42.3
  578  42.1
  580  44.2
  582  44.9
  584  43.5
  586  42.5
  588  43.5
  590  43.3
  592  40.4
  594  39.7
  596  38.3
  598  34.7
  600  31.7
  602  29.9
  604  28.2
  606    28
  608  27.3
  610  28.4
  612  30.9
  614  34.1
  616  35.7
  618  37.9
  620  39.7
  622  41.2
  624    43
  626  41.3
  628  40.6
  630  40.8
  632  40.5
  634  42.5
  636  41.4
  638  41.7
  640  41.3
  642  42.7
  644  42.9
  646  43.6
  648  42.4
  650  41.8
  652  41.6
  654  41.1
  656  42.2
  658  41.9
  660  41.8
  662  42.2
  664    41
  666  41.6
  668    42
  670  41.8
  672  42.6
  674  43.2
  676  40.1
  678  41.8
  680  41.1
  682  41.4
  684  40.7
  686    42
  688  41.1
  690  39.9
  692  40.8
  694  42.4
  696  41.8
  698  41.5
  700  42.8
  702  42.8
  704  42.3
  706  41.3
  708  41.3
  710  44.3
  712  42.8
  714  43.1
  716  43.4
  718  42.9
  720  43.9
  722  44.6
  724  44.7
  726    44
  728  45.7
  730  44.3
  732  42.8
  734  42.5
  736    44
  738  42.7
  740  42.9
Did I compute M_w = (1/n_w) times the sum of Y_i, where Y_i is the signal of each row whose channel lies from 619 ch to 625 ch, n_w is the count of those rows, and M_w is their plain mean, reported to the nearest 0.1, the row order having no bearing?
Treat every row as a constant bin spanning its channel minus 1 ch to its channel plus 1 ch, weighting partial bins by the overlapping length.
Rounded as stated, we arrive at 41.3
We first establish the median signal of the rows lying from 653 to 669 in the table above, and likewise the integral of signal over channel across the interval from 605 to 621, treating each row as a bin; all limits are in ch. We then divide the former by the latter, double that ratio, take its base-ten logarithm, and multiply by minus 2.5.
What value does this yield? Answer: 2.0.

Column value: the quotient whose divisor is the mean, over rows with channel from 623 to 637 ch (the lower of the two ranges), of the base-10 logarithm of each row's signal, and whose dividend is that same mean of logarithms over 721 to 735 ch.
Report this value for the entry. 1.02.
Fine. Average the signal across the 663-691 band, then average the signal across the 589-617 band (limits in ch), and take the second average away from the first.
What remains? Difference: 8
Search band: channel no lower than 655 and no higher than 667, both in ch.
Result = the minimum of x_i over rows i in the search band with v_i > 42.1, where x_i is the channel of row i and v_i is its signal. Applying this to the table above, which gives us 656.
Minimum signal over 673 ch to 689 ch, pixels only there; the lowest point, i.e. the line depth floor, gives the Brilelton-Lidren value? 40.1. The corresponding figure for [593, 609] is 27.3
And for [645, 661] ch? 41.1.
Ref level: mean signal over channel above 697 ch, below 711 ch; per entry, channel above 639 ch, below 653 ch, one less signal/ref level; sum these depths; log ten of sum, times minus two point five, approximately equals 39.1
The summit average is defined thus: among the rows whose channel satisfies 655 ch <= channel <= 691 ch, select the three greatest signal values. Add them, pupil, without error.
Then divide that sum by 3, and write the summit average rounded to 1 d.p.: 42.7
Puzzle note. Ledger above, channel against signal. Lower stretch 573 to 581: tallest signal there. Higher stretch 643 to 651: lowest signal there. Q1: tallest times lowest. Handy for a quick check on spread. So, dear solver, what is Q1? 1848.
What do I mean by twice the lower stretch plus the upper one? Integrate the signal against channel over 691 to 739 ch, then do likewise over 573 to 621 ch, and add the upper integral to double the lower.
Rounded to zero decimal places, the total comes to 5642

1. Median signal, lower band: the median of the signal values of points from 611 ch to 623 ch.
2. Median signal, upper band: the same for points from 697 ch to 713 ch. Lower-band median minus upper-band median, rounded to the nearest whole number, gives -6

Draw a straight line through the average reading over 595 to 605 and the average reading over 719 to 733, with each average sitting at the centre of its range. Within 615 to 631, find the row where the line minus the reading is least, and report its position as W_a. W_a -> 624 ch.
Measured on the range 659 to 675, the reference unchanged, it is 662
